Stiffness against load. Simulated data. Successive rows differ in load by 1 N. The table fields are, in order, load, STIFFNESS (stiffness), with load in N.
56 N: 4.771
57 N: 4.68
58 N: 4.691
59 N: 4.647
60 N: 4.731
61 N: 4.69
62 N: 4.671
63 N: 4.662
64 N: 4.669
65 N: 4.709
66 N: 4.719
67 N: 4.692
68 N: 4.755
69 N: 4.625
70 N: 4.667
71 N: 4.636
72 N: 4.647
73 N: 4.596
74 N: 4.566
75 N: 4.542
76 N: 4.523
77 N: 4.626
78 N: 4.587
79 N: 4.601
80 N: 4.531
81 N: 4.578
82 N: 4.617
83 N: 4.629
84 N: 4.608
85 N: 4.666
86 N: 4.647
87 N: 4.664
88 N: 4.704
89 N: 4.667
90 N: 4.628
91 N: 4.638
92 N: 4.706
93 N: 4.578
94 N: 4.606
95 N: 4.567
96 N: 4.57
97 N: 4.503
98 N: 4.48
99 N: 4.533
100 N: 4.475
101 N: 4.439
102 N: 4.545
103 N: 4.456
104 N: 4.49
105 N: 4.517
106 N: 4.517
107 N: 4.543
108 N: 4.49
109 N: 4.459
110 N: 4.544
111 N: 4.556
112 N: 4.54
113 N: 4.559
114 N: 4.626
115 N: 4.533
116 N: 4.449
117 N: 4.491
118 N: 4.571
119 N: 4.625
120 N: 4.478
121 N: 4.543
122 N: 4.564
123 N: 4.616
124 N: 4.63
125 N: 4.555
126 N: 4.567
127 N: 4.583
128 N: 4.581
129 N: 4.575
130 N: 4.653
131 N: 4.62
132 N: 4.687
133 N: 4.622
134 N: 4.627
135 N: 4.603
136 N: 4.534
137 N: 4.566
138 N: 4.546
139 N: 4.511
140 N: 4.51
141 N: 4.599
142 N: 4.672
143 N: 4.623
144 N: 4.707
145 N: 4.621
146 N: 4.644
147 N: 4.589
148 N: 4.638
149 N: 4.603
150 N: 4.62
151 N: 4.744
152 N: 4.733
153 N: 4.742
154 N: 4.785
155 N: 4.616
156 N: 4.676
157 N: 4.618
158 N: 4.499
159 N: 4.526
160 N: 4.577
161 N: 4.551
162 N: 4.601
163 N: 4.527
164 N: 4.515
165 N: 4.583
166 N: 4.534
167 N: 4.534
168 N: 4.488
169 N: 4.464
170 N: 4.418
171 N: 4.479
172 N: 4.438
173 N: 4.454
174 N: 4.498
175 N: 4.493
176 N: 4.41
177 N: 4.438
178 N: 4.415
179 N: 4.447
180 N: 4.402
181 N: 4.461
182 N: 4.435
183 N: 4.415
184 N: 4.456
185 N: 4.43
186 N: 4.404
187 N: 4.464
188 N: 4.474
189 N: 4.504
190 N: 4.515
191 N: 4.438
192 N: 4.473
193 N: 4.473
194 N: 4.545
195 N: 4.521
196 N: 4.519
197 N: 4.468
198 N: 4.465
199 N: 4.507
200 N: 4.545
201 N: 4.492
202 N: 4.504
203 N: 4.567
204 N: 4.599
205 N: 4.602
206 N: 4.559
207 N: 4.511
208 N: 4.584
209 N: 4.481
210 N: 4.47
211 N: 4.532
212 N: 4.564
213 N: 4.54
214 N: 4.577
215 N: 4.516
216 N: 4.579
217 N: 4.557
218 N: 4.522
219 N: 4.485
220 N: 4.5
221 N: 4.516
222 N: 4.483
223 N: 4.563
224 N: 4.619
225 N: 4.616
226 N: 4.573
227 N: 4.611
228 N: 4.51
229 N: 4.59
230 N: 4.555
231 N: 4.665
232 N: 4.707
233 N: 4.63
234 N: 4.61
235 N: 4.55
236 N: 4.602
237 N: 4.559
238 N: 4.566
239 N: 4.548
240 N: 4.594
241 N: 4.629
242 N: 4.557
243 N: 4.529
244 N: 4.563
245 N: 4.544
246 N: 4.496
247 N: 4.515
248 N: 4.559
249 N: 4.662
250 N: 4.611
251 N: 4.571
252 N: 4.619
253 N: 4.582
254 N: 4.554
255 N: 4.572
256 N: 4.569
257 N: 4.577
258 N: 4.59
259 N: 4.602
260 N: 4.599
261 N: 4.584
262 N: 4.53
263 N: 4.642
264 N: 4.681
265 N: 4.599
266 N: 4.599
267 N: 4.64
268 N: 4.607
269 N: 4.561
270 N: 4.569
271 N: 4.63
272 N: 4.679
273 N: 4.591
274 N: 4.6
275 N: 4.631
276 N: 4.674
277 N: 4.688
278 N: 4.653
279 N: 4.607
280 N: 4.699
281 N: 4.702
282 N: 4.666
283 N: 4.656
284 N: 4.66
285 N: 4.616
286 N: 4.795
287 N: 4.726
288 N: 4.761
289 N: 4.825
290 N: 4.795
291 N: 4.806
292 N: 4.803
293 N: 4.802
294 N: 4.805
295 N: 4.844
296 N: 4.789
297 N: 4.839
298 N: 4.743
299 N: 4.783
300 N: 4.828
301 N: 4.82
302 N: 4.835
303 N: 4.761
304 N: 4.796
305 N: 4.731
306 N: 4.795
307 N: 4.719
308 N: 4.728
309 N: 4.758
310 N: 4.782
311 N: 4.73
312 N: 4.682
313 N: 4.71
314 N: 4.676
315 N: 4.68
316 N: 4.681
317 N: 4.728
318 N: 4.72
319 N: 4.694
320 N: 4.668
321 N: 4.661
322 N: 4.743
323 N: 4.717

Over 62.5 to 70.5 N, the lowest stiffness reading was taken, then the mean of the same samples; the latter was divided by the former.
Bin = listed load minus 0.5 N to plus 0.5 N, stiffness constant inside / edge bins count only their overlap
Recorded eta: 1.01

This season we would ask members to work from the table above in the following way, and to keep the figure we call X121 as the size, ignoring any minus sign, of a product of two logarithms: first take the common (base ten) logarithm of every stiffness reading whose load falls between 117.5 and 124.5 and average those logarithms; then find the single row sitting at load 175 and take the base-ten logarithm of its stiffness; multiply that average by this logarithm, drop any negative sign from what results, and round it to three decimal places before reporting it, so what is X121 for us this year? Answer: 0.431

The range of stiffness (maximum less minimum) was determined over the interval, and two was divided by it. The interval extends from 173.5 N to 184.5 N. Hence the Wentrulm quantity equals 21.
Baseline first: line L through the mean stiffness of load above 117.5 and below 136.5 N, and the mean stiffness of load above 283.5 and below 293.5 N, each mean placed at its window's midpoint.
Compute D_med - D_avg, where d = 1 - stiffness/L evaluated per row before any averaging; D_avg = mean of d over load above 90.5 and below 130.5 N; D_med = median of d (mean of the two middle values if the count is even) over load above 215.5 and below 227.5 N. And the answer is 0.022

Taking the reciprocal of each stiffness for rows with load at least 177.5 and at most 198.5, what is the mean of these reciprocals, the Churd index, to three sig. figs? 0.224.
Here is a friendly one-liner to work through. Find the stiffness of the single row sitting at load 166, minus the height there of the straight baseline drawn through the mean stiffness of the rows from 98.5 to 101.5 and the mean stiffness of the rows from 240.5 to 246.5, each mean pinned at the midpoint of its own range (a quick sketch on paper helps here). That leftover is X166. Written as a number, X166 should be 0.019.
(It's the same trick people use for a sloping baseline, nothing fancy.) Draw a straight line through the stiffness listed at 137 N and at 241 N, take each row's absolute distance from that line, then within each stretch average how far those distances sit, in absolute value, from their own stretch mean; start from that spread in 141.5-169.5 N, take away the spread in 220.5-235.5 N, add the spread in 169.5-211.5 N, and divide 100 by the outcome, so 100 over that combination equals 2139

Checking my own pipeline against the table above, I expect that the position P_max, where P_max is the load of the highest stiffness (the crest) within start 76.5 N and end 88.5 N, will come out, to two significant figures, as 88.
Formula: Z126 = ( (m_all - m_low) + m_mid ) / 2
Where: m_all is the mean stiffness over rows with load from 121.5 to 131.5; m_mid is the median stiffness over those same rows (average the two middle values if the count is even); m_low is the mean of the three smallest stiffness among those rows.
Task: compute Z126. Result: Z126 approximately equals 2.31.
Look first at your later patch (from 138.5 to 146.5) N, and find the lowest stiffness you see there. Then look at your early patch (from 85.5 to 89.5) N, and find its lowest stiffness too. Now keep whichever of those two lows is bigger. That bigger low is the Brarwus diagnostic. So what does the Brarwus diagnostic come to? 4.65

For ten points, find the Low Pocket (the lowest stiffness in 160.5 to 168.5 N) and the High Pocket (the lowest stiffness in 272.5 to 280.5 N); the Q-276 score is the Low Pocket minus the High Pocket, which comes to -0.10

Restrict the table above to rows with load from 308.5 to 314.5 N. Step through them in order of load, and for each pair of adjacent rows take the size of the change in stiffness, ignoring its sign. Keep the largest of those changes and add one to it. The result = 1.05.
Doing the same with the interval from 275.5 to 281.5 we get 1.09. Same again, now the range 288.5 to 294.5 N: 1.03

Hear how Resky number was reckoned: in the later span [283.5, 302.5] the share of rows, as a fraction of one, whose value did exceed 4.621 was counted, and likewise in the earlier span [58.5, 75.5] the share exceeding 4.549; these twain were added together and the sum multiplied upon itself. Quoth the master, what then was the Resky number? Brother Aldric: 3.6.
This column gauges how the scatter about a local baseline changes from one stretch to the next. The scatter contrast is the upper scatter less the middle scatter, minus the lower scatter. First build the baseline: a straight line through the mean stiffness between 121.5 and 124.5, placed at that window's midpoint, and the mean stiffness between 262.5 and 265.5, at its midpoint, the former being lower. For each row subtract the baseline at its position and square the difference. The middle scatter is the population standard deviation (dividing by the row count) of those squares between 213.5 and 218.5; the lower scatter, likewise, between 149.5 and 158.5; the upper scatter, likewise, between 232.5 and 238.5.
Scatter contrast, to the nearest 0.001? -0.011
